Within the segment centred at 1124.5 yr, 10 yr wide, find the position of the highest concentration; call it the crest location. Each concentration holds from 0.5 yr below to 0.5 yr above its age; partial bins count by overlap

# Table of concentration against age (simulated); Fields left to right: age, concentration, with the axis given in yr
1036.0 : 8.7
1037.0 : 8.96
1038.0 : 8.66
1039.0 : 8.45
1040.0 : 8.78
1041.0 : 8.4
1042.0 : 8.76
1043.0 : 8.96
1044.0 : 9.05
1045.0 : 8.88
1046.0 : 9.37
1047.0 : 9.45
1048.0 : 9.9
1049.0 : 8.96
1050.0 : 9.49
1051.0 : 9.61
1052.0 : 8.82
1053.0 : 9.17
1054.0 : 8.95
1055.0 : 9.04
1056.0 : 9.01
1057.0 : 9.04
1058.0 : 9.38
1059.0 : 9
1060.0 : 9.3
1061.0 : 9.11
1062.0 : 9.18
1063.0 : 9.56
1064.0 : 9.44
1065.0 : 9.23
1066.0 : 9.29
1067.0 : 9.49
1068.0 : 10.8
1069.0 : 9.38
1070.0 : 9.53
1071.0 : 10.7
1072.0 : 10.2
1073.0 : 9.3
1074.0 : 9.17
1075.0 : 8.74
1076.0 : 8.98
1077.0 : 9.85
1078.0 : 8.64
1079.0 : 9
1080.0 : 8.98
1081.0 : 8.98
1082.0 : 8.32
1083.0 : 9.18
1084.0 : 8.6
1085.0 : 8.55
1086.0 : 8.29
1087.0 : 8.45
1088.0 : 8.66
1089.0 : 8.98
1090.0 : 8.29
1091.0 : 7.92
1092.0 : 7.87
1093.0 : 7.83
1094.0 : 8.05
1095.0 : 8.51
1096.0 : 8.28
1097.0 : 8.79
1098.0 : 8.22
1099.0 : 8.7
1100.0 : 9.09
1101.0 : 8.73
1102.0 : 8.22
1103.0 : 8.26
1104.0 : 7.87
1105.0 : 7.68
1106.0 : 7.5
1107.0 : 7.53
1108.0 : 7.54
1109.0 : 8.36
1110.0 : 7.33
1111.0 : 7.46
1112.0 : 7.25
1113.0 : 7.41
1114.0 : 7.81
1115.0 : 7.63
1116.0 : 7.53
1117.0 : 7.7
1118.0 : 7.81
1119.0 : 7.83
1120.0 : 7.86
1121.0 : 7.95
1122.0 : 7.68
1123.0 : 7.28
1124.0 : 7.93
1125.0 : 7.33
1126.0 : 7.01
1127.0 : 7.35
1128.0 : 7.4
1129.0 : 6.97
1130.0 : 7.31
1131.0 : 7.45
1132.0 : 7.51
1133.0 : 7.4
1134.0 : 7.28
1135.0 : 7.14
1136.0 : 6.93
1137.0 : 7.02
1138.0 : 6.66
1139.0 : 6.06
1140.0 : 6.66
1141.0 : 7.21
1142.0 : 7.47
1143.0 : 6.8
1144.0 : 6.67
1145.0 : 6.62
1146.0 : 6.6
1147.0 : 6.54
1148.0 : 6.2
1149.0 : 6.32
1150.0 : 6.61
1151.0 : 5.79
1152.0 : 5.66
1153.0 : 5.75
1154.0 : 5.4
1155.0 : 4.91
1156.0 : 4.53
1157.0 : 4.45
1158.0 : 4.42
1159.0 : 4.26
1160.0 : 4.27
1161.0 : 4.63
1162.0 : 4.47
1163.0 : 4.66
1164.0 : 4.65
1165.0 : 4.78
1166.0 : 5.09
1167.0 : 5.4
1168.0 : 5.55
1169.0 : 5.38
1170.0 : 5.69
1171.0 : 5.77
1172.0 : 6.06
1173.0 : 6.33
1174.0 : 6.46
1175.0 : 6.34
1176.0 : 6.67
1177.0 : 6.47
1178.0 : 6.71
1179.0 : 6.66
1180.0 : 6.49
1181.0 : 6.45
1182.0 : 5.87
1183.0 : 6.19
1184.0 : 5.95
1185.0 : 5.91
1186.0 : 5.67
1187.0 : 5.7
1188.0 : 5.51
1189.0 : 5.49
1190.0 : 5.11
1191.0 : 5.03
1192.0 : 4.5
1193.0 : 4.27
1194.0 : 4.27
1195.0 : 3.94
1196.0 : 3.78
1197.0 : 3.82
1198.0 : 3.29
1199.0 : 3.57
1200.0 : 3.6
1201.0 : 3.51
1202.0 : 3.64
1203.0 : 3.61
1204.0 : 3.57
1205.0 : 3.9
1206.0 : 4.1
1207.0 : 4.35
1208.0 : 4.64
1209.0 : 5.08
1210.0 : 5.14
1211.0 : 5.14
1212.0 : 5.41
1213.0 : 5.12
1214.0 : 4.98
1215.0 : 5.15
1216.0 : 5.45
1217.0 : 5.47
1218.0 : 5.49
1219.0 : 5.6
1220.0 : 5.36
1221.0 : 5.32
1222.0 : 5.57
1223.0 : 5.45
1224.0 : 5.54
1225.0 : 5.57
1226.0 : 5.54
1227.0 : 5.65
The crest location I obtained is 1121.0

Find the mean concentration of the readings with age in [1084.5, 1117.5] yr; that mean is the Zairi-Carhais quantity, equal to 8.1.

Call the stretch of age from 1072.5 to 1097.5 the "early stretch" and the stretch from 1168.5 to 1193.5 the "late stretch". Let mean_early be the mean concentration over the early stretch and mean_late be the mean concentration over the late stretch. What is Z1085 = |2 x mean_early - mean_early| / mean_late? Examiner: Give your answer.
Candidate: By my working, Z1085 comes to 1.47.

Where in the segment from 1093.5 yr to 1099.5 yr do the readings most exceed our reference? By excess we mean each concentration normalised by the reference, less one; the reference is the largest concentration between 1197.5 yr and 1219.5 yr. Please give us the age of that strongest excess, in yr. 1097.0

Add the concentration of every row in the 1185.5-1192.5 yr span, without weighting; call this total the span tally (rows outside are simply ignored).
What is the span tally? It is 37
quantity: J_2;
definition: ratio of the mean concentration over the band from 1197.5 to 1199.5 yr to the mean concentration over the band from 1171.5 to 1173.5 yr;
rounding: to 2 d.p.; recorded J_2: 0.55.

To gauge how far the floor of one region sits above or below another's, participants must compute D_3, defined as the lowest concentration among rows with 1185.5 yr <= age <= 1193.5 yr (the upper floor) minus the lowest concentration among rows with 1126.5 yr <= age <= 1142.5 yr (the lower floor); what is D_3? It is -1.8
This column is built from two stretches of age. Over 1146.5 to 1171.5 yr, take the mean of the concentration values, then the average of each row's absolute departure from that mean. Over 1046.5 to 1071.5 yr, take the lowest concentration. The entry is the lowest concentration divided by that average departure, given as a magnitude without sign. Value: 14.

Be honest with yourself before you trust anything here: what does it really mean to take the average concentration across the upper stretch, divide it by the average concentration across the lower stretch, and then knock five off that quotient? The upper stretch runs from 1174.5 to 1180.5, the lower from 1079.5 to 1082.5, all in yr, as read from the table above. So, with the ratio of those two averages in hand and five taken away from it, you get -4.25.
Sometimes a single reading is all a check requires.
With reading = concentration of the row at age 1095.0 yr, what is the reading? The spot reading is 8.51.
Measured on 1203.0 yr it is 3.61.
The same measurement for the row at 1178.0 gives 6.71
